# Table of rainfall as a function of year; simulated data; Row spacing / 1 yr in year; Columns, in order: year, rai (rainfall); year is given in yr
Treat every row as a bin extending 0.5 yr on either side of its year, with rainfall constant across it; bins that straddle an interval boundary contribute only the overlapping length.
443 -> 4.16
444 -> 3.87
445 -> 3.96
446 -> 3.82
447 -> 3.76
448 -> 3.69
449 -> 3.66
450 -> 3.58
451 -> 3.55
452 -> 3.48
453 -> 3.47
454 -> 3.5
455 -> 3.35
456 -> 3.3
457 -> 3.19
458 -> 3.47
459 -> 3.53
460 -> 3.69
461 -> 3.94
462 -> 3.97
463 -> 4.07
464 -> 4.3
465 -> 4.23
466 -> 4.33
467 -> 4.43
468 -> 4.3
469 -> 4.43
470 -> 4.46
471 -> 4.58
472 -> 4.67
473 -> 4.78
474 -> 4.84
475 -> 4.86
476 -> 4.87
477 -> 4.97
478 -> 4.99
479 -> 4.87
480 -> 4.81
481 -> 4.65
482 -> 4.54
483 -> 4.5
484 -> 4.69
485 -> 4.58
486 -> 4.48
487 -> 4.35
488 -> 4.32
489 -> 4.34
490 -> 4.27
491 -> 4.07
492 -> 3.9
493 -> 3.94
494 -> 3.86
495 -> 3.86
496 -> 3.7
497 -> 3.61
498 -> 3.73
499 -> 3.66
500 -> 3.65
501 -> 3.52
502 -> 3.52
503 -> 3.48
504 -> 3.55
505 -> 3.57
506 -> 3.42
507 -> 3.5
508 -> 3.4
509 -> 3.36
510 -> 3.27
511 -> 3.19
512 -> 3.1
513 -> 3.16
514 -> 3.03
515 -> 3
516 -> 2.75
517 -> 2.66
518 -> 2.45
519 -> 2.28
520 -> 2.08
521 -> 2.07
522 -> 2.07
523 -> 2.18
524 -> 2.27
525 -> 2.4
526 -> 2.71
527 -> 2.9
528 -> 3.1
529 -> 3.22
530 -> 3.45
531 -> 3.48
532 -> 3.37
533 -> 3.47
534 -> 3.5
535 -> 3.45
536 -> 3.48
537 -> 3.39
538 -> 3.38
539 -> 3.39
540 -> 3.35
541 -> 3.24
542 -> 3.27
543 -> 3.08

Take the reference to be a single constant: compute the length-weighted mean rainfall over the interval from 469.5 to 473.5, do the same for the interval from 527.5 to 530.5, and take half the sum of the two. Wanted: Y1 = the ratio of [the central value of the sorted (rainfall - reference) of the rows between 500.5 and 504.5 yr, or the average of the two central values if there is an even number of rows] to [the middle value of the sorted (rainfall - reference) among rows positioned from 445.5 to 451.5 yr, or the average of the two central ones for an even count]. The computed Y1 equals 1.6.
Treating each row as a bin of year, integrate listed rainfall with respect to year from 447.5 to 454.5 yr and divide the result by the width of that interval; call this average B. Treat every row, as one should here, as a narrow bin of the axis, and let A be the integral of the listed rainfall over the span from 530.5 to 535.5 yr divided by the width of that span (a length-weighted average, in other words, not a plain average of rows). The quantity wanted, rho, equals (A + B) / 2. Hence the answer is 3.5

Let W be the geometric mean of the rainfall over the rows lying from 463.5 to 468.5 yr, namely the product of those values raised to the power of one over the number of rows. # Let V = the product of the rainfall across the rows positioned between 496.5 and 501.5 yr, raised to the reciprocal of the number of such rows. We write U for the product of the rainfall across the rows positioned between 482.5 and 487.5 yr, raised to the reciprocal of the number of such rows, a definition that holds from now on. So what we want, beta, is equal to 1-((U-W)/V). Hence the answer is 0.9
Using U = 4.5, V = 3.6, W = 4.32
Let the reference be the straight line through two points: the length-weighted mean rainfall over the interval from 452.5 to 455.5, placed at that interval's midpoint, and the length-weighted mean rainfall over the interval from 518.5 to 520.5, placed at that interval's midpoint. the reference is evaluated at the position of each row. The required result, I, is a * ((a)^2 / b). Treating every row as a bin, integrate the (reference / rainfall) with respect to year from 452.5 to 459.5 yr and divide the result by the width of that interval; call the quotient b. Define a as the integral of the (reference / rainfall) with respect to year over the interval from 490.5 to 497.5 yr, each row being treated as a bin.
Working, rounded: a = 4.9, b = 1.00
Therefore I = 115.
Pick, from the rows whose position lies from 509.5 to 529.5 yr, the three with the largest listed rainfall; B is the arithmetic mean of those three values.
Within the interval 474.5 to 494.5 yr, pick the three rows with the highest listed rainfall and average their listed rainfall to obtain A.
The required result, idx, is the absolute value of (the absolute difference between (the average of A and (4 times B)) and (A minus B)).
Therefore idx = 7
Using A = 4.9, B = 3.2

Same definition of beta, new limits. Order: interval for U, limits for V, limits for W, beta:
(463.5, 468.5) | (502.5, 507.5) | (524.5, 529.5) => 0.6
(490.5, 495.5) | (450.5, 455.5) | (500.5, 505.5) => 0.9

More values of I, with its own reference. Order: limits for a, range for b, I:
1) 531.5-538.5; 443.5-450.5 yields 59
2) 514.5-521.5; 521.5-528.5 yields 305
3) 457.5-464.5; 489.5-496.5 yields 323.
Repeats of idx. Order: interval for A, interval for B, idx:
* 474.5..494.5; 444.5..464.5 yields 10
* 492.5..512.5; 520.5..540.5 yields 9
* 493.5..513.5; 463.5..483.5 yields 13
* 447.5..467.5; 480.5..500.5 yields 12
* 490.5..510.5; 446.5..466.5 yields 11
